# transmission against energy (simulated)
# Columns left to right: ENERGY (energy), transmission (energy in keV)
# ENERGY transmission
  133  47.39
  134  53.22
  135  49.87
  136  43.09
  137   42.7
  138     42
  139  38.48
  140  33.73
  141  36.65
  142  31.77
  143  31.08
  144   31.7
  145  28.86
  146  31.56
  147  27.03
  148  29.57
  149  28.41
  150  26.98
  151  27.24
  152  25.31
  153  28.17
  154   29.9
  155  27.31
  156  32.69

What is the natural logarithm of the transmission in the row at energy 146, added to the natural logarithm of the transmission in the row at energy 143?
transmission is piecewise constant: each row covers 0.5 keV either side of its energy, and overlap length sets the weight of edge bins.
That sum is 6.9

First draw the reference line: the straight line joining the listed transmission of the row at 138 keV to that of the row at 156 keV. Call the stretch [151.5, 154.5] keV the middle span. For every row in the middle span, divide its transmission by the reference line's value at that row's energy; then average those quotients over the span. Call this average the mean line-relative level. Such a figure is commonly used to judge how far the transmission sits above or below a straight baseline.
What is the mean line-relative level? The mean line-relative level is 0.81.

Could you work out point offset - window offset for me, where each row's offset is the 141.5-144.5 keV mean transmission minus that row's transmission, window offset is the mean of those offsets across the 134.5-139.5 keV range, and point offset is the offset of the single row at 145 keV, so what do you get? 14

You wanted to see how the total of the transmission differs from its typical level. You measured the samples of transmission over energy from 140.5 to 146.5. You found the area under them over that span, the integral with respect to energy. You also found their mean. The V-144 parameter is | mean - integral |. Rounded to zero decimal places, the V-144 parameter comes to 160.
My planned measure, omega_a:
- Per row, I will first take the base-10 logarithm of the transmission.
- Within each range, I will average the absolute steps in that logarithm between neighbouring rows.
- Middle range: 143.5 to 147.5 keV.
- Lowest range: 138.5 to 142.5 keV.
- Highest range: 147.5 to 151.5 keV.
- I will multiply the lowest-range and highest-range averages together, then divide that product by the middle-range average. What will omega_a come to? 0.0155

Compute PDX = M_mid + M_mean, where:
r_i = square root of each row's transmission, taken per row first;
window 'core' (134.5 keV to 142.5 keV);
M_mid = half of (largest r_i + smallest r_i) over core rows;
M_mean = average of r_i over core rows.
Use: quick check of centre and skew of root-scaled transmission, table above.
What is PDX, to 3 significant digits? 12.6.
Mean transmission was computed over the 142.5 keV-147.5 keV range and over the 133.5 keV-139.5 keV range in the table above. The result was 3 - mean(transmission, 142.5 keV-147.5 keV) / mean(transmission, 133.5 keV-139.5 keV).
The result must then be 2.33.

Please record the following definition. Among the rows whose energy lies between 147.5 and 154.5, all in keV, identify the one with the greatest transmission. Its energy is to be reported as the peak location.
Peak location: 154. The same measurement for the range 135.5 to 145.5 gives 136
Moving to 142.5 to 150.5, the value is 144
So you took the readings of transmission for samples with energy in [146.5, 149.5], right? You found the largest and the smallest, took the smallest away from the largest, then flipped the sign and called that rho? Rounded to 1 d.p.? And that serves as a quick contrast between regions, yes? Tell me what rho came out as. -2.5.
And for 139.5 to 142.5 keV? -4.9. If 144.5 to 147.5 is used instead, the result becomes -4.5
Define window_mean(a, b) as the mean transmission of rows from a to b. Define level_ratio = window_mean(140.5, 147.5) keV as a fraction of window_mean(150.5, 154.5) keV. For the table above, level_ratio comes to 1.13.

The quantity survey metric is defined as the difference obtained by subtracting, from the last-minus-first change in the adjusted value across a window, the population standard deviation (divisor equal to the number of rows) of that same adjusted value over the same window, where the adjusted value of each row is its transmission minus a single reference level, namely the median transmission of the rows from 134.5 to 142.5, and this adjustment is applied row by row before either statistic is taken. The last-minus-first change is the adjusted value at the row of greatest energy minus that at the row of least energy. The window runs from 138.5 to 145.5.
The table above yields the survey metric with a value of -13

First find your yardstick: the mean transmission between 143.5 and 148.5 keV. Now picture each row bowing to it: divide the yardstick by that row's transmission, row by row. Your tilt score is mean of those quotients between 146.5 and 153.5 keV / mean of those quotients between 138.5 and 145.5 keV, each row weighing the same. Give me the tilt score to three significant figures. 1.20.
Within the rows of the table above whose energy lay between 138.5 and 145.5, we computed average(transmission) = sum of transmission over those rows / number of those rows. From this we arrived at 33.2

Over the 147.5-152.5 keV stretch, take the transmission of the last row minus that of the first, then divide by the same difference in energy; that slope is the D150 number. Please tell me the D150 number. -1.1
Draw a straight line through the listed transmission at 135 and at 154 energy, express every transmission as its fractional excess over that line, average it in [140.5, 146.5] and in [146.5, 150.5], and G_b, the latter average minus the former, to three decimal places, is 0.005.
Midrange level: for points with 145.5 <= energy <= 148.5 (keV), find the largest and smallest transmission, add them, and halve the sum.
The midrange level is 29.3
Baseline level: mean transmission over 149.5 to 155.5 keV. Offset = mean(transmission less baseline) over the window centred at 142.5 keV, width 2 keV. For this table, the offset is 3.9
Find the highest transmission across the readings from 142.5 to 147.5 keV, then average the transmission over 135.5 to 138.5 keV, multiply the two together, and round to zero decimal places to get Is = 1350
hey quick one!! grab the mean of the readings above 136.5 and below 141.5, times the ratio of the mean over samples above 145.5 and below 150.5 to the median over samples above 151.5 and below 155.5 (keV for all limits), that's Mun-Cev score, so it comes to 40.1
